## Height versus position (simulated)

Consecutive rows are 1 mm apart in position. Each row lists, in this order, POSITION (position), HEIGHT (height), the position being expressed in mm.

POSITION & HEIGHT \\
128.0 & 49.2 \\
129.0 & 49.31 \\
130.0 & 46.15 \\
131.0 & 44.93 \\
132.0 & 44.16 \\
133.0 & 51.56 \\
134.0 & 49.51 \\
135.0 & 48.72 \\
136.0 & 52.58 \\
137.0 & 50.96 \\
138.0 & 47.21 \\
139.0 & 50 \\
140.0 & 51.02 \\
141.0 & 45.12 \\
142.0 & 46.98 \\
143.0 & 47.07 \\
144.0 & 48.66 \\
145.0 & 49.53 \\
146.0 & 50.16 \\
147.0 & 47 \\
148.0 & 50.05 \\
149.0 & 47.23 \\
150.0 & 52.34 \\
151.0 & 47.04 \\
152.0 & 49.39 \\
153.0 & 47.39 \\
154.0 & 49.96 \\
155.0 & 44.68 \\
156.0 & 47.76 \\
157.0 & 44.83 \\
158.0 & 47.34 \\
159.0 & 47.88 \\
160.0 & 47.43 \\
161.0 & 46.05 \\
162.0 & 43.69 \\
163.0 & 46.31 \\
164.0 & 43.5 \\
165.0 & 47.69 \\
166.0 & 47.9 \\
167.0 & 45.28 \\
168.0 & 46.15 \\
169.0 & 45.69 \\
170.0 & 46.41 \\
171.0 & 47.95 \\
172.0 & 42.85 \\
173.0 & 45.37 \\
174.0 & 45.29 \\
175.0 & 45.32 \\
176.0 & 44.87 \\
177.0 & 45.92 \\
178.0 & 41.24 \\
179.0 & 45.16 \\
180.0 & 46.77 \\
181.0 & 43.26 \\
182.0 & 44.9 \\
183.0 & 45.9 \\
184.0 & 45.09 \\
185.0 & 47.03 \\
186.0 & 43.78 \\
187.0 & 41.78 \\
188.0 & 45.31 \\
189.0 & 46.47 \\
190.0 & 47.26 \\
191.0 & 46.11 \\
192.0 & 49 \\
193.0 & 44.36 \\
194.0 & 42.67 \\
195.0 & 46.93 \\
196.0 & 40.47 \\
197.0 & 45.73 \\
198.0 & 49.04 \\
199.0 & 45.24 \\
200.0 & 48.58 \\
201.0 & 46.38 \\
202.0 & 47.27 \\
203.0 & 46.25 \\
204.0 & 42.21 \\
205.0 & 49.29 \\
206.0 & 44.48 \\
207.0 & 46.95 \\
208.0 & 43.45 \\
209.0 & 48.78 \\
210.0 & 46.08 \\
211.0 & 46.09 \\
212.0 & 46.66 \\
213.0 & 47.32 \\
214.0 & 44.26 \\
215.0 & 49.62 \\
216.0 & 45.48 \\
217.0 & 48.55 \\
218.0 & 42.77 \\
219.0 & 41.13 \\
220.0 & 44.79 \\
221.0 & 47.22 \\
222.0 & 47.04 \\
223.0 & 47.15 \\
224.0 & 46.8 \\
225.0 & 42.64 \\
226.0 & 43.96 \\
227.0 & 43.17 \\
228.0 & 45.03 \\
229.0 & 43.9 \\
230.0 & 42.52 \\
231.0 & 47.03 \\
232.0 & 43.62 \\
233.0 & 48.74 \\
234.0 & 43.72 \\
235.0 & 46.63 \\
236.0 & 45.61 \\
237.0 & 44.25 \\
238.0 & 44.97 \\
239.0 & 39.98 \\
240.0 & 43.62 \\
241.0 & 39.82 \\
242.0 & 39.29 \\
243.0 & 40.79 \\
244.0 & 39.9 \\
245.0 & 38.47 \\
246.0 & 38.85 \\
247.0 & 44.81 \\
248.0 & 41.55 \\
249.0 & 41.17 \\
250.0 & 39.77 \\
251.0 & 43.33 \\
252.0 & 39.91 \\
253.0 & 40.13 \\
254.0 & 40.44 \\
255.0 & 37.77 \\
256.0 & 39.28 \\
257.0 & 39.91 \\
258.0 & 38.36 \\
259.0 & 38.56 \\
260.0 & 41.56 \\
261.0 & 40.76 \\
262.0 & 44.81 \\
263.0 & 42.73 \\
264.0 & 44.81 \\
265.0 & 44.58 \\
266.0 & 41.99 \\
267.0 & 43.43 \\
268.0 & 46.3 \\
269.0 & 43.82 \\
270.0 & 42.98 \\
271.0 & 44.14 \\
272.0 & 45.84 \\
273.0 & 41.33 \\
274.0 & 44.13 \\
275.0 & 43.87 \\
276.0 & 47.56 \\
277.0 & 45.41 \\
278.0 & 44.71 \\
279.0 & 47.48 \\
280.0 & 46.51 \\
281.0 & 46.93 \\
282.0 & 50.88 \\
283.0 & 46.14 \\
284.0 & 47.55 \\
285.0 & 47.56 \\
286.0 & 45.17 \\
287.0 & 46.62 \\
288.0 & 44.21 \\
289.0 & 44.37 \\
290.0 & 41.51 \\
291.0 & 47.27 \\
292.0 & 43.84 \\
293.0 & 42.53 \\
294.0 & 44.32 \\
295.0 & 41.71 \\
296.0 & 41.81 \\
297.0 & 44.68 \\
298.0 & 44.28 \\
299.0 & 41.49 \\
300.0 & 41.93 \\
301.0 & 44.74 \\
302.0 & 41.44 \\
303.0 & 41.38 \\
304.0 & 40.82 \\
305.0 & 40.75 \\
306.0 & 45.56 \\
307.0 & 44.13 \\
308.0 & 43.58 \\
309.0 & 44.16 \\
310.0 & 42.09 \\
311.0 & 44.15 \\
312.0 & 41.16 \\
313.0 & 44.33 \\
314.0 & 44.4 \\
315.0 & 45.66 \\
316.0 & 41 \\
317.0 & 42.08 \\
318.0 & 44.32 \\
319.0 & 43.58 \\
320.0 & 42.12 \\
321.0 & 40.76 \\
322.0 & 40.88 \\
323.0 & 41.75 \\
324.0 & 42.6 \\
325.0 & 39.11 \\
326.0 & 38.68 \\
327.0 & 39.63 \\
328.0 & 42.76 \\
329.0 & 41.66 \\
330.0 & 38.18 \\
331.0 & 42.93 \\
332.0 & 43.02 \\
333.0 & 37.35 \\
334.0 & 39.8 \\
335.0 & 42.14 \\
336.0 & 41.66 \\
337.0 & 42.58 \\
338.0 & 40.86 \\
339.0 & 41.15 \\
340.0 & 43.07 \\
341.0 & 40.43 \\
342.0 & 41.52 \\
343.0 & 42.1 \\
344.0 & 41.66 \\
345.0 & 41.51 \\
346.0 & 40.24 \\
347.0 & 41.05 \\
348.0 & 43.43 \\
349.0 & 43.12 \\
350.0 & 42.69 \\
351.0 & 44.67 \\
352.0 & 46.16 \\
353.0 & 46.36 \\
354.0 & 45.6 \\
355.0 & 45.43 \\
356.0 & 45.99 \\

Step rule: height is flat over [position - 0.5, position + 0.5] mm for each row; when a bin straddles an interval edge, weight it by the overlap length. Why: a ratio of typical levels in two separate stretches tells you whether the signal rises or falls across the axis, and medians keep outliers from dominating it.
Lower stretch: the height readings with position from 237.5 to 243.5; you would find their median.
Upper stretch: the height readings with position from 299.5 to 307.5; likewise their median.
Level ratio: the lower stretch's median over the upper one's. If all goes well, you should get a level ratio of 0.97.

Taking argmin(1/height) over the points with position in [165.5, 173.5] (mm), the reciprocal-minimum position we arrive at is 171.0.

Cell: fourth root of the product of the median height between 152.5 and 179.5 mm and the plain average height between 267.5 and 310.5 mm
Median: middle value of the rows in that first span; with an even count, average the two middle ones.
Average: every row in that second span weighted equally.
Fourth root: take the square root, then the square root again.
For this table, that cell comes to 6.72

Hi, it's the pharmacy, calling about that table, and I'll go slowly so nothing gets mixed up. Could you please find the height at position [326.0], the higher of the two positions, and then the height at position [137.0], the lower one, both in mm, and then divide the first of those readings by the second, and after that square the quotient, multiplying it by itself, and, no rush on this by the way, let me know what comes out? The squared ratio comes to 0.6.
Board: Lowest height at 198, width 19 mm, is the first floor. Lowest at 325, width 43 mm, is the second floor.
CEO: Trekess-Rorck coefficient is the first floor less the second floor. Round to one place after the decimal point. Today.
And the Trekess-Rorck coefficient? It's 3.1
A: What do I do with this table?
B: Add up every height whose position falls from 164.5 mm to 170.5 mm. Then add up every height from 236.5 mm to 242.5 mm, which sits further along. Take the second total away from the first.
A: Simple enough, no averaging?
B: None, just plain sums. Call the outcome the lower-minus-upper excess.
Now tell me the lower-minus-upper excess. 27.2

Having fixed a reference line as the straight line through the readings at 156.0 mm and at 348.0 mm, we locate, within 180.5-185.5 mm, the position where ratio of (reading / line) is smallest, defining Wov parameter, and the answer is 181.0 mm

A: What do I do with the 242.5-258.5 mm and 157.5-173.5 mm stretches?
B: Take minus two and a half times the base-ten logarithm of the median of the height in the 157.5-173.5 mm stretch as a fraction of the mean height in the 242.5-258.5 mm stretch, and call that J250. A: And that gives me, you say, -0.150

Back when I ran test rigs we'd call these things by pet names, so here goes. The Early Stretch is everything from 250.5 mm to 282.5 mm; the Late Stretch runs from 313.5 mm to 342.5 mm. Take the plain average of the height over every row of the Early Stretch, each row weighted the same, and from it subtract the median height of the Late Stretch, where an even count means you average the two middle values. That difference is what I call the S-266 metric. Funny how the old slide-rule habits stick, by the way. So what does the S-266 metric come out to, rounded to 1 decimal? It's 1.6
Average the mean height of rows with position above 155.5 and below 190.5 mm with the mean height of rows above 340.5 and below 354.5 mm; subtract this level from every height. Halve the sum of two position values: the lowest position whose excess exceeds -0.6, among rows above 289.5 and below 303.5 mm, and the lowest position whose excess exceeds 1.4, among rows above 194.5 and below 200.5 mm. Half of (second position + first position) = 243.0 mm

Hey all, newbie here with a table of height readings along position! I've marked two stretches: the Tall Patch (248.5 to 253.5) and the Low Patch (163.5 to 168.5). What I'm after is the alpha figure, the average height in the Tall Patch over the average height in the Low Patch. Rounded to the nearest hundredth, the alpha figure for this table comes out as 0.89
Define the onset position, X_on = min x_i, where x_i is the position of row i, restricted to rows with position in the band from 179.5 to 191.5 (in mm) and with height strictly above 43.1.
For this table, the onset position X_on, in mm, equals 180.0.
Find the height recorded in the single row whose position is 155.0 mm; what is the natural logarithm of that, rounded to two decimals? 3.80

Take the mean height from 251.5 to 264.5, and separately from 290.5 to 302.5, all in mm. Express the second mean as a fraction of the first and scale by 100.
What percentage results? 106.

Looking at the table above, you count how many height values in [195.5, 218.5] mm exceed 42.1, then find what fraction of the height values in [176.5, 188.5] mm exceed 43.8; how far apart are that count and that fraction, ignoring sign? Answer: 21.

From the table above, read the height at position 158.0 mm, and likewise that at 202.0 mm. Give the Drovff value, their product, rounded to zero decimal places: 2238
